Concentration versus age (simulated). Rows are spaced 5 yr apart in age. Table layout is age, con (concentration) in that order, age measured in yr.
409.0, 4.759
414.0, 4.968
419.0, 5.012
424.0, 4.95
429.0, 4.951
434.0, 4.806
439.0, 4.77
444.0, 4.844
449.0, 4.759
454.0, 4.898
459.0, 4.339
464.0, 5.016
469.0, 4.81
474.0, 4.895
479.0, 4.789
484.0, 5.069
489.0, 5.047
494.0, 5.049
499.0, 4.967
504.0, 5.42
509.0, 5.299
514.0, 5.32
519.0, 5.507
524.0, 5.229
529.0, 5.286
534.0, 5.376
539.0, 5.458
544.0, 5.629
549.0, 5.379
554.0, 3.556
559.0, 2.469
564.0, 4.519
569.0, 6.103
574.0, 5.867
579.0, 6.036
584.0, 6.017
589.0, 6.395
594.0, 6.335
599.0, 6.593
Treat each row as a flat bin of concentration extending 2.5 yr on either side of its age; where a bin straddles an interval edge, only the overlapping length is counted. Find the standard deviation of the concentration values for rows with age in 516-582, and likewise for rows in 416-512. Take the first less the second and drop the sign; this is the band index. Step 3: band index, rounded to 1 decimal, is 0.8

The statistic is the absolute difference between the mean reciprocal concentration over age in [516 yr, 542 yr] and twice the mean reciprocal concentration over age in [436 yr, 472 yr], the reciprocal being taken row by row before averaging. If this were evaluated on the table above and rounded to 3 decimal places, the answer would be 0.233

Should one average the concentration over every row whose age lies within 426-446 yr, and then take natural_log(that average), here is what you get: 1.58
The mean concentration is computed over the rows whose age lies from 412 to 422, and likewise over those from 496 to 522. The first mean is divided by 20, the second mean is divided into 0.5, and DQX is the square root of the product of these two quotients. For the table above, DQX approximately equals 0.153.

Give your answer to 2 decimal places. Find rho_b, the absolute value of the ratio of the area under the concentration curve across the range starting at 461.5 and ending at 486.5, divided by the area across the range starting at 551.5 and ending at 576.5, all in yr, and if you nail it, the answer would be 1.09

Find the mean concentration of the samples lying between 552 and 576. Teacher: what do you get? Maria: 4.5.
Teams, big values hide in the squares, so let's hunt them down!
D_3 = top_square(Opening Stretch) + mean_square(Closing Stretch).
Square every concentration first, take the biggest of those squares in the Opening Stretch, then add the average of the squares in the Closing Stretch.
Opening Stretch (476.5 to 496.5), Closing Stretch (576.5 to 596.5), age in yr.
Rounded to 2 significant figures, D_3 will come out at 64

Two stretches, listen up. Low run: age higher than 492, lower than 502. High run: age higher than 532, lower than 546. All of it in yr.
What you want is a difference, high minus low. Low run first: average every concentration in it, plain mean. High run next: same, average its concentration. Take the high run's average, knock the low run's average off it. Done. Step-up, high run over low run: 0.5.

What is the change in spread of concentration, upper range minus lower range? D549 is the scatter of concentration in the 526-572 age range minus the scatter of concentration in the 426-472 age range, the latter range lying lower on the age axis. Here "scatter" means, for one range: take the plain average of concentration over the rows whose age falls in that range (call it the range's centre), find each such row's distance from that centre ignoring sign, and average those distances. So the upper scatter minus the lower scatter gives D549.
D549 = 0.8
